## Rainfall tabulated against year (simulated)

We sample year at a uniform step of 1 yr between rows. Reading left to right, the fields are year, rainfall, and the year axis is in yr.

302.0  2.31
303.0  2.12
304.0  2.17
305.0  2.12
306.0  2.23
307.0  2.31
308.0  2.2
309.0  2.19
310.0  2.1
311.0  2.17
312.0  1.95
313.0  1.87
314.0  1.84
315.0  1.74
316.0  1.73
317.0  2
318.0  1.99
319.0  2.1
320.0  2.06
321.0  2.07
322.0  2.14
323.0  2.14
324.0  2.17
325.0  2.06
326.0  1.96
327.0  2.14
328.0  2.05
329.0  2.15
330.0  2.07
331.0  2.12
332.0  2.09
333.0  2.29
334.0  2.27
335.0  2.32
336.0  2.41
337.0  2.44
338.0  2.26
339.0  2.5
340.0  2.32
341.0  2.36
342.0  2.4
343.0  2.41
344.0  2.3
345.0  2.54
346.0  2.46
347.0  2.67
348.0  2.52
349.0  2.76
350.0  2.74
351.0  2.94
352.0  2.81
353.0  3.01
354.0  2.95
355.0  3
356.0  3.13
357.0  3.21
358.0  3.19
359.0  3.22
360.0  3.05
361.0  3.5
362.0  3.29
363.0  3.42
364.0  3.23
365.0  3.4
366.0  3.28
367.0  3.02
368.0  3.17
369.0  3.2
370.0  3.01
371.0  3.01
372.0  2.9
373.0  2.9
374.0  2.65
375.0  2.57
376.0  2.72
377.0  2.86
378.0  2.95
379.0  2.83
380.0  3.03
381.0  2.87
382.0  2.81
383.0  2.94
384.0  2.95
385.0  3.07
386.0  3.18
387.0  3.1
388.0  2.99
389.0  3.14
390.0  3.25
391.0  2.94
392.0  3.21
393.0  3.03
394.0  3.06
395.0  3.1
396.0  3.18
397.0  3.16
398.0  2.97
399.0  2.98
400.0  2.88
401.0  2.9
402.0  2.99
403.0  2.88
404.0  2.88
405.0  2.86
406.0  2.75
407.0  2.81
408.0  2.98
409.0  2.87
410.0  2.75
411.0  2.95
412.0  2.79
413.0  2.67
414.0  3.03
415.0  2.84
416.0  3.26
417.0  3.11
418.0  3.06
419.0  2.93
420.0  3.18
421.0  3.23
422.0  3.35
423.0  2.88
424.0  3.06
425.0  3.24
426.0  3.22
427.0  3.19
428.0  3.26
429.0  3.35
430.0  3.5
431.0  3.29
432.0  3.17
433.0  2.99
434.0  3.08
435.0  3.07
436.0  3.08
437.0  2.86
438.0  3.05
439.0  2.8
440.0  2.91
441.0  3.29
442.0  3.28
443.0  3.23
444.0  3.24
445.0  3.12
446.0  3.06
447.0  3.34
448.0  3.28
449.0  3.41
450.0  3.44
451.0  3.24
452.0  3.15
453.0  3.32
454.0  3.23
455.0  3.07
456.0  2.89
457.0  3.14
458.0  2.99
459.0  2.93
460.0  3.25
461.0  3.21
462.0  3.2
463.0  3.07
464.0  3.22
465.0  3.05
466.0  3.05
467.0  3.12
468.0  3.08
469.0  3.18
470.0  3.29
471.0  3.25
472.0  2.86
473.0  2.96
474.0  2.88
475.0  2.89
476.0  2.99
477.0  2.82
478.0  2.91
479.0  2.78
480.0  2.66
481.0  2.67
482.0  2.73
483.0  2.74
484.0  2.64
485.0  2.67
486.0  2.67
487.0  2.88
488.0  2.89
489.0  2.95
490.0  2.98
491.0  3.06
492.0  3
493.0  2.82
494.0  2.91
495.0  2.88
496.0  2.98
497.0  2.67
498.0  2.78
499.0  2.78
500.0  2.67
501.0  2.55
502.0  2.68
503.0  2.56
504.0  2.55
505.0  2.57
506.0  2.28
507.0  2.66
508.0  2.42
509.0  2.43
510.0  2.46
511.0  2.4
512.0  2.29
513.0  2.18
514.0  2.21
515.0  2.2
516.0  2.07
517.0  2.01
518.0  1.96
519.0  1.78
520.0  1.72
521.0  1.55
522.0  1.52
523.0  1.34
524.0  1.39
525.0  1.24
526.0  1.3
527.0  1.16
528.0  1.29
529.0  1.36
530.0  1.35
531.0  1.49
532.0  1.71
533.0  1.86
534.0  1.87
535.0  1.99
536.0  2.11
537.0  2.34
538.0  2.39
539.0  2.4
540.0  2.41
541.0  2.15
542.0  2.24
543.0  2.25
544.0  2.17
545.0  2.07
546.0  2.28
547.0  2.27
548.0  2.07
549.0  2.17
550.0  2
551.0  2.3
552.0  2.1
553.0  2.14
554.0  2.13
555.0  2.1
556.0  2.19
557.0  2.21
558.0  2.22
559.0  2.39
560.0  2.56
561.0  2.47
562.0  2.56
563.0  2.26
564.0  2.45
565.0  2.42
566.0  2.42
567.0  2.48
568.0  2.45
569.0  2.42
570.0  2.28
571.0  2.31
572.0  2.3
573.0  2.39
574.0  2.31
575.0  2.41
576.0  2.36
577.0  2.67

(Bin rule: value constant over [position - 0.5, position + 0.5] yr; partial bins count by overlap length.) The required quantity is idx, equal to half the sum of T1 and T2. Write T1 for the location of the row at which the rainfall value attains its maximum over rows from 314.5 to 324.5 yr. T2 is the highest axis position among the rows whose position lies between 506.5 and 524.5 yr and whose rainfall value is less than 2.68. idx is 424.0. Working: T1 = 324.0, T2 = 524.0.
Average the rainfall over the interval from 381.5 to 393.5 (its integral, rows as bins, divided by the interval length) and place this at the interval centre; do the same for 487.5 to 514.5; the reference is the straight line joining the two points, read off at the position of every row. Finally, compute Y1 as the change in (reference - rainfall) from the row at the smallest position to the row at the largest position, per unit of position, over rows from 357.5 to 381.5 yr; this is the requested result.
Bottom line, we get 0.010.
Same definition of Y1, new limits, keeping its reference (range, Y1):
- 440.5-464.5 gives 0.000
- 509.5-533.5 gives 0.023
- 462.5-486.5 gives 0.014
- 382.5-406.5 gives 0.005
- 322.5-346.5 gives -0.017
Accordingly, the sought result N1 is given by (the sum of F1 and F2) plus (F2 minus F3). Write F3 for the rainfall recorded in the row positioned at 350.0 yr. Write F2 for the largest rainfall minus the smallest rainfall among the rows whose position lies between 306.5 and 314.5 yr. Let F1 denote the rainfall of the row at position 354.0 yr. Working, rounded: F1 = 2.95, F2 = 0.47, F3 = 2.74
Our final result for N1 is 1.15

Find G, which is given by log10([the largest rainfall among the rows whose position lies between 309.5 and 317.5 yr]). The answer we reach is 0.34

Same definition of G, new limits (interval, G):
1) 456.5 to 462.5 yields 0.51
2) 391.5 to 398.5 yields 0.51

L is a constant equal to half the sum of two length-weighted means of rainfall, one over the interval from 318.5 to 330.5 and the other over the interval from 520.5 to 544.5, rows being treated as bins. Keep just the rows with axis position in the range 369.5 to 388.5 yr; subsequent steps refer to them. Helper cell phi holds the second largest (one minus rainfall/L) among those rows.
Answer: -0.37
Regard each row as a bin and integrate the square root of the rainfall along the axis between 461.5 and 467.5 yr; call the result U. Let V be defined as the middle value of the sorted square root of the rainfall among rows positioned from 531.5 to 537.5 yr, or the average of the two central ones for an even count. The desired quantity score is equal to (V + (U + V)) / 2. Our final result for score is 6.69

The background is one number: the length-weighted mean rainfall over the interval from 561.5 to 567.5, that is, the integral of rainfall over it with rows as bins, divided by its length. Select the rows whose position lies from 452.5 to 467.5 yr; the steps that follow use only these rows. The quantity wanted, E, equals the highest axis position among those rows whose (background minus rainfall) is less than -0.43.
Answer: 467.0 yr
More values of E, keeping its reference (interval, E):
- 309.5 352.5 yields 351.0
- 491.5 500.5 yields 496.0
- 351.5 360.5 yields 360.0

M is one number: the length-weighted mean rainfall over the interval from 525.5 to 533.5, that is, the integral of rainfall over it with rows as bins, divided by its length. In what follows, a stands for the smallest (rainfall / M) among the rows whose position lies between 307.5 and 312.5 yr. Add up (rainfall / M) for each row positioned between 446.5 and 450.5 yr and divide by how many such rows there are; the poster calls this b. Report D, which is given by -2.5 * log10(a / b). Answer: 0.6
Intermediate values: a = 1.35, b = 2.3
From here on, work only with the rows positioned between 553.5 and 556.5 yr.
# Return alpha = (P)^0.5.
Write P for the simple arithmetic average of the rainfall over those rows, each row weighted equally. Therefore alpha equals 1.46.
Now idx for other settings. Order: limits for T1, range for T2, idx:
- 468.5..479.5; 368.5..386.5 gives 422.5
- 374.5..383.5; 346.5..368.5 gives 364.0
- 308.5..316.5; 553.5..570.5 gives 439.5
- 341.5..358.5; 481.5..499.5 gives 427.0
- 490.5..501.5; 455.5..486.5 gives 488.5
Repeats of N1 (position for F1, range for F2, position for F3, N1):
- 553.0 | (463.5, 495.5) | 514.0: 1.23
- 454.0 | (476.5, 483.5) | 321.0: 1.66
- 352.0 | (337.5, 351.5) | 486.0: 1.50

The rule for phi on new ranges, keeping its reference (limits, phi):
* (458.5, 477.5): -0.47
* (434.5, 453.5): -0.47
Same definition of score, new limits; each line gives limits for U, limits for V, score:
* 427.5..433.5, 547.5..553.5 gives 6.87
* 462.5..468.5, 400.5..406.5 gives 6.98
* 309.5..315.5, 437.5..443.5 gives 5.95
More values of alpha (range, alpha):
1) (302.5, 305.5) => 1.46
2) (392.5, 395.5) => 1.75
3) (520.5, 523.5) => 1.21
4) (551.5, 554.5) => 1.46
